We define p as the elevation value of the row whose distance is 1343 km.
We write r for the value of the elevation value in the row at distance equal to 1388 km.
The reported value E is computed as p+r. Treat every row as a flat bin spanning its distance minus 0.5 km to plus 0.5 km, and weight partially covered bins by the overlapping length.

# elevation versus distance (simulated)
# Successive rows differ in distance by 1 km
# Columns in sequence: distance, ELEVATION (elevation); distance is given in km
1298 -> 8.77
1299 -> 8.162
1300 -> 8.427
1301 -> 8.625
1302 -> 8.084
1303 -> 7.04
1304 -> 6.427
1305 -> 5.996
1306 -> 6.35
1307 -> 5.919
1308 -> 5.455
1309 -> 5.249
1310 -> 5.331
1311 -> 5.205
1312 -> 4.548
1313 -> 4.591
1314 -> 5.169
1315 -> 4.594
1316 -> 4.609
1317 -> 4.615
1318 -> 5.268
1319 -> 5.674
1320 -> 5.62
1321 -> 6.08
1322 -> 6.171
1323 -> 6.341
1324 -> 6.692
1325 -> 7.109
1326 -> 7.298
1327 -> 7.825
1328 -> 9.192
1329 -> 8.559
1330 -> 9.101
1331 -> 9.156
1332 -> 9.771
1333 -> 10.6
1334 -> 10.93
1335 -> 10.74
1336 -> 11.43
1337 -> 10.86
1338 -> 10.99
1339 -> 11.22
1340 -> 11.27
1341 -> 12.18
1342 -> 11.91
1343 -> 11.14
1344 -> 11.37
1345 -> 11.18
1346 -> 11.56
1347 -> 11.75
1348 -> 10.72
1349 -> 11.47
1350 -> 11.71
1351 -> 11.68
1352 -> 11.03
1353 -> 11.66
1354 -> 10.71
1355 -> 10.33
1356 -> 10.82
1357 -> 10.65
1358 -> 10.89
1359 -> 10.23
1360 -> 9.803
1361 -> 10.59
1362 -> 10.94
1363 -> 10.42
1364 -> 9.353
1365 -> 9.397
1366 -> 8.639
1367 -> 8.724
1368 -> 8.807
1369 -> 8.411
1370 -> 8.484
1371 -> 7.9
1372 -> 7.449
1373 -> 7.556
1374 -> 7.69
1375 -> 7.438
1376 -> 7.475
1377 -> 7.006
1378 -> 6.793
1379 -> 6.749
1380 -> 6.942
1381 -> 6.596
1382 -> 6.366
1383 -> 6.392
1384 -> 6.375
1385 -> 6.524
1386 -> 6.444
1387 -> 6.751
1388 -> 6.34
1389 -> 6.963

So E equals 17.5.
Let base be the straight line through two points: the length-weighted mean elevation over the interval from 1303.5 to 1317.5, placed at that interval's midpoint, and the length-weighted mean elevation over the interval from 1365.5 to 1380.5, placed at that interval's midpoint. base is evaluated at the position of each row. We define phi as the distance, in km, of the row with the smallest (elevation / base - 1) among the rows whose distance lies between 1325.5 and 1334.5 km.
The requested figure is 1326 km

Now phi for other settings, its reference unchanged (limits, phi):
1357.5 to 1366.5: 1366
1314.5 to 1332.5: 1317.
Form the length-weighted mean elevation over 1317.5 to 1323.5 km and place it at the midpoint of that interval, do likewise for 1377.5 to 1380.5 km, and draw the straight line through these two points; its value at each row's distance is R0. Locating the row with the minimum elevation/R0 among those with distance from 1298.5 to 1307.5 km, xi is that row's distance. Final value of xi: 1307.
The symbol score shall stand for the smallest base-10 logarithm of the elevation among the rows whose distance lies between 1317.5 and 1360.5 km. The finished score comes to 0.72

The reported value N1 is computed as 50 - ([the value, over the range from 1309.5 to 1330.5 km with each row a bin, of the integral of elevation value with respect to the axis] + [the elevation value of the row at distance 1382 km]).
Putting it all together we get -86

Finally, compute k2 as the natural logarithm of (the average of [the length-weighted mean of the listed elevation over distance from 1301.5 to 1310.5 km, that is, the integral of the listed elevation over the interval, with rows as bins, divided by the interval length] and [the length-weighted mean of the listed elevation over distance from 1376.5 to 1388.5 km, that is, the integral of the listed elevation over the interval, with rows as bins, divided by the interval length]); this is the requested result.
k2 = 1.86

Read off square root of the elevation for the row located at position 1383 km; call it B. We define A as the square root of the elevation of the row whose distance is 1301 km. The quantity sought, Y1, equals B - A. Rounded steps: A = 2.94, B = 2.5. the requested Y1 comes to -0.4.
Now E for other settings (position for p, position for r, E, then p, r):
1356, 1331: 20.0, 10.82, 9.156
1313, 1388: 10.9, 4.591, 6.34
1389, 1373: 14.5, 6.963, 7.556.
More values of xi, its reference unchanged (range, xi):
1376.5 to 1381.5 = 1381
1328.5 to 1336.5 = 1329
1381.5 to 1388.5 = 1388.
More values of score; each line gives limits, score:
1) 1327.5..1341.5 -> 0.93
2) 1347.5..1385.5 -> 0.80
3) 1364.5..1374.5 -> 0.87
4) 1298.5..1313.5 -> 0.66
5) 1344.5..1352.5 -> 1.03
